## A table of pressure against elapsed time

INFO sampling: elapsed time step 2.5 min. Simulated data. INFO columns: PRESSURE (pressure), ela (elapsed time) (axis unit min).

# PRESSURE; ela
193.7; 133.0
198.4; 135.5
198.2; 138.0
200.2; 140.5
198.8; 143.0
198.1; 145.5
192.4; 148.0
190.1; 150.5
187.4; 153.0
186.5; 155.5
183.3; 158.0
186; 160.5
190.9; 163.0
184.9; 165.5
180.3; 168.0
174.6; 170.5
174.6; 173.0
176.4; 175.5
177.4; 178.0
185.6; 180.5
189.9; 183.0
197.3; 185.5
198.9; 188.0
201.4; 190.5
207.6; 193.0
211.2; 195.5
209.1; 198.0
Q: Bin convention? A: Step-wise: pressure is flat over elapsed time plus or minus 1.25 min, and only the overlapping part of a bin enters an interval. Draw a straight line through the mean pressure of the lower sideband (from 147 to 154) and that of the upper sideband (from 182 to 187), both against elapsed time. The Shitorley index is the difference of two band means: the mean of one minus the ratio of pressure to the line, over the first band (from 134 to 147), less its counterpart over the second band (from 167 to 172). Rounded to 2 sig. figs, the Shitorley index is -0.13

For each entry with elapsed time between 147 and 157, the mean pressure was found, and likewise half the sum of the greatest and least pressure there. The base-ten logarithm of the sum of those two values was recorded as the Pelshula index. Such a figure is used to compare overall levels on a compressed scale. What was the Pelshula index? 2.58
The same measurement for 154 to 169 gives 2.57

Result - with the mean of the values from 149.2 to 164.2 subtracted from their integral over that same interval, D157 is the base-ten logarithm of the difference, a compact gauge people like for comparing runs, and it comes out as 3.42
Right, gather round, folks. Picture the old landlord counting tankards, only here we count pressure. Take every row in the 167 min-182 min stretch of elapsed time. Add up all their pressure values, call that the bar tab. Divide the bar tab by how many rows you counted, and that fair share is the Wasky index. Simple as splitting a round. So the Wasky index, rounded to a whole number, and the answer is 178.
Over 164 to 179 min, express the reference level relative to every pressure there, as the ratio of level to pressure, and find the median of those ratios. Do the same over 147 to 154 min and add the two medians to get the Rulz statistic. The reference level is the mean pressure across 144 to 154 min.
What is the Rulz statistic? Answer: 2.10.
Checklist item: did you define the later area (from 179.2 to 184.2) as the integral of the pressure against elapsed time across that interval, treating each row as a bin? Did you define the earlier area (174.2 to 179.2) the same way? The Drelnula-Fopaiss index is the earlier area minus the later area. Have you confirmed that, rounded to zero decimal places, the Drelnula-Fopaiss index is -54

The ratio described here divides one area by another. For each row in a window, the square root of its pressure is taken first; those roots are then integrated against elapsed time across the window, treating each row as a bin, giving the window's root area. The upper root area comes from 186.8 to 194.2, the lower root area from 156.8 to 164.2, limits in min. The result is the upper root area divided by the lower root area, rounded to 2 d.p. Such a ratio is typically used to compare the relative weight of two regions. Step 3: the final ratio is 1.04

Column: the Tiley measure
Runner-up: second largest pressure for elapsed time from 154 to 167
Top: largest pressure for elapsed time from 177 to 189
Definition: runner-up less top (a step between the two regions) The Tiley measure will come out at -12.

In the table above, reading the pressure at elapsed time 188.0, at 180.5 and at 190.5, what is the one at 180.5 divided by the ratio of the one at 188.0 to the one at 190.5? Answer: 188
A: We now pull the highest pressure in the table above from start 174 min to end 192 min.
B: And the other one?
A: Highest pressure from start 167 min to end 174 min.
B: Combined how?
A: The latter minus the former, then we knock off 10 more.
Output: -31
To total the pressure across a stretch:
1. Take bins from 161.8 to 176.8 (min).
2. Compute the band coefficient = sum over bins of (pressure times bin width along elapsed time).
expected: 2704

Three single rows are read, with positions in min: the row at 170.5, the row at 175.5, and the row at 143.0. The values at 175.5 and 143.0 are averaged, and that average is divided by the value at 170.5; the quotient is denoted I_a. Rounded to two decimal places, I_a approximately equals 1.07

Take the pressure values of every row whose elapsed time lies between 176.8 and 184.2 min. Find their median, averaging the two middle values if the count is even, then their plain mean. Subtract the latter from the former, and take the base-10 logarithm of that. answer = 0.1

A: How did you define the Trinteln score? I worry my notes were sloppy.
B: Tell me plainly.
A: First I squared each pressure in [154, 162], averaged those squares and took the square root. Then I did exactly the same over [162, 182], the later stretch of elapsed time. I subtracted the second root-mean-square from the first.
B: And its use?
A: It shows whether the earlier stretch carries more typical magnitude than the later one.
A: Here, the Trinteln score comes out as 5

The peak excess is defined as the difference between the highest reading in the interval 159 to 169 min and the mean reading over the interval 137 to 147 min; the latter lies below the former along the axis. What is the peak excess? -8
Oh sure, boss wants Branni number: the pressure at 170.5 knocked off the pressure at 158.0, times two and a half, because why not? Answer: 22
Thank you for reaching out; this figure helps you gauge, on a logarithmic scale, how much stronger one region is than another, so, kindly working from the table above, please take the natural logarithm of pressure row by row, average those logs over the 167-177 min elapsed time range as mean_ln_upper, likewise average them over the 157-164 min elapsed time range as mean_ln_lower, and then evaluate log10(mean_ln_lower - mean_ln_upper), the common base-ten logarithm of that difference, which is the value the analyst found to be -1.25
